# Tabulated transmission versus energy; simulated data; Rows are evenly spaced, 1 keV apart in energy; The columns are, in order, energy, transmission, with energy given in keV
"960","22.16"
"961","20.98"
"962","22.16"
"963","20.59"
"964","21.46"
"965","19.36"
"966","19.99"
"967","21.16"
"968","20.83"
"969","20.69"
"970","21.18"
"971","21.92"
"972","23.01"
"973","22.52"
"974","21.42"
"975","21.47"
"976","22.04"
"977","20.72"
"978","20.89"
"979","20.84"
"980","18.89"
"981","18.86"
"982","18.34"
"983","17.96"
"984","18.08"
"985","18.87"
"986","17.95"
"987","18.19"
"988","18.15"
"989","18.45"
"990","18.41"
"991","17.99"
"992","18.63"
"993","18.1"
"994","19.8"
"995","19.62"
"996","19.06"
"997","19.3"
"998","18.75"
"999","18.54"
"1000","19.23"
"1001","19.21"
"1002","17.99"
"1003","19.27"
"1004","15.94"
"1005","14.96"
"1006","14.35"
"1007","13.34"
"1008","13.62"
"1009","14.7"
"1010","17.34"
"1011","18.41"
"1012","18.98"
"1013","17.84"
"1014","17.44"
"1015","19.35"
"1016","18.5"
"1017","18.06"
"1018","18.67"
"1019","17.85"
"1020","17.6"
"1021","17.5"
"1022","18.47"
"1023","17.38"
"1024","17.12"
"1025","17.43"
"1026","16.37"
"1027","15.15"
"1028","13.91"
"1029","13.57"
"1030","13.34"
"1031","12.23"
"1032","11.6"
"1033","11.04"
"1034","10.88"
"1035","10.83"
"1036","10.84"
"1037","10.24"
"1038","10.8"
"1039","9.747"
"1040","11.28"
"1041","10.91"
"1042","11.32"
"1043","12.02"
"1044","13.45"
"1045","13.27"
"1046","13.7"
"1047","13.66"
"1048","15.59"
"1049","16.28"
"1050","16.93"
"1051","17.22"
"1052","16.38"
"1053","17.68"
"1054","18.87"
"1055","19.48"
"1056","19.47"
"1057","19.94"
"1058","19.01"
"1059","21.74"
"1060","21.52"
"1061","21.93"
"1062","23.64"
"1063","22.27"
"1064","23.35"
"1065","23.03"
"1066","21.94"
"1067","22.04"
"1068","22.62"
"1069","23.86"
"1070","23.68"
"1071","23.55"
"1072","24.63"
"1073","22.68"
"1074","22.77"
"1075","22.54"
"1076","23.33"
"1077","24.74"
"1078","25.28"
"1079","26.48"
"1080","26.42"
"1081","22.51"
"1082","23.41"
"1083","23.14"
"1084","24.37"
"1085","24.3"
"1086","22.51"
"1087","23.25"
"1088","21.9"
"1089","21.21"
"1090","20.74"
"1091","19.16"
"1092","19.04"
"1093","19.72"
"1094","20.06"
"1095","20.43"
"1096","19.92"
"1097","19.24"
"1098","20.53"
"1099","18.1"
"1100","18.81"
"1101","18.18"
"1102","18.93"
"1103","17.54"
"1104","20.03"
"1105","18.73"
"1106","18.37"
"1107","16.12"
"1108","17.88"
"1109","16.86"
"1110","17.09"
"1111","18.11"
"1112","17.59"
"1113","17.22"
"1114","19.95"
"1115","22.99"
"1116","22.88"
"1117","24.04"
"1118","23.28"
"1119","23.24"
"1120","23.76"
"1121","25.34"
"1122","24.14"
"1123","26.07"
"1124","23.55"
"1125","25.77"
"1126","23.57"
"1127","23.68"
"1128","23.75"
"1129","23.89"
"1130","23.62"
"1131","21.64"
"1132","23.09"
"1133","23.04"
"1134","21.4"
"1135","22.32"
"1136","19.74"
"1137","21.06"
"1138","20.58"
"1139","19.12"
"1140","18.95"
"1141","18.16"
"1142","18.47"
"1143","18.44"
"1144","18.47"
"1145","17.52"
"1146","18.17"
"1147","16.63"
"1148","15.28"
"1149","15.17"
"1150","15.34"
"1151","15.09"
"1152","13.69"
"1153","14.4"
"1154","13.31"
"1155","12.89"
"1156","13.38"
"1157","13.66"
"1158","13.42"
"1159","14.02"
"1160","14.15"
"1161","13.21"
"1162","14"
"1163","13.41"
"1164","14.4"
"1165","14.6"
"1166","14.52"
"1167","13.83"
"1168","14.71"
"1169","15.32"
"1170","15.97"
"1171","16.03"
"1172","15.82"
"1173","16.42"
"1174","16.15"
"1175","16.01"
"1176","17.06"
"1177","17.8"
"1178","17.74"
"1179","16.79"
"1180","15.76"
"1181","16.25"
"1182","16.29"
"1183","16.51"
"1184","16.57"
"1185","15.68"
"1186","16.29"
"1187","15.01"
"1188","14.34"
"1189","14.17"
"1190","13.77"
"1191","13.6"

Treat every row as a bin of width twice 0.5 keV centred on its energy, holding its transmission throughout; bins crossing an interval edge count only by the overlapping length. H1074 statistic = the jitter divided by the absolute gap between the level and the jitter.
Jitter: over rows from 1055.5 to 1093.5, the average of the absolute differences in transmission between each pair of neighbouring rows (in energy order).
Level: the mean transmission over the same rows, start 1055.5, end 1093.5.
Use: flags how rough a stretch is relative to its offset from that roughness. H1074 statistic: 0.042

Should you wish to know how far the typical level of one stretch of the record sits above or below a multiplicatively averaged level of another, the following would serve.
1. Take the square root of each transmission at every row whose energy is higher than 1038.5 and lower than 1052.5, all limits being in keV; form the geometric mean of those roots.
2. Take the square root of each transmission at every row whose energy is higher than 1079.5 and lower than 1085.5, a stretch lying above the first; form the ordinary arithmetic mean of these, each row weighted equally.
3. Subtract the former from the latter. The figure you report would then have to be 1.2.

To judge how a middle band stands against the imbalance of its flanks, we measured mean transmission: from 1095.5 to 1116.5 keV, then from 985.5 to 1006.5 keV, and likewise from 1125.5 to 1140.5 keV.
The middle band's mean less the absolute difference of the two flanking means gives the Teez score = 15.0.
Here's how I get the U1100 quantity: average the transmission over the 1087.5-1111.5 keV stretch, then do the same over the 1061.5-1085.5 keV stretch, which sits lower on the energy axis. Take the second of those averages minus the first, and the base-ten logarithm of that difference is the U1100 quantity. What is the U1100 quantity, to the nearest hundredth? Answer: 0.66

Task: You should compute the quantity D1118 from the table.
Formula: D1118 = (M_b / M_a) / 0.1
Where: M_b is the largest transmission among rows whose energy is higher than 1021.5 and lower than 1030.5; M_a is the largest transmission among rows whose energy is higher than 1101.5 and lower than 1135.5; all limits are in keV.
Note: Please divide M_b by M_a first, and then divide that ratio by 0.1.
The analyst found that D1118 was 7.1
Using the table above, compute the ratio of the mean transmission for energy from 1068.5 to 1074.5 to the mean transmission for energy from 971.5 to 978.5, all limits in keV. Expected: 1.1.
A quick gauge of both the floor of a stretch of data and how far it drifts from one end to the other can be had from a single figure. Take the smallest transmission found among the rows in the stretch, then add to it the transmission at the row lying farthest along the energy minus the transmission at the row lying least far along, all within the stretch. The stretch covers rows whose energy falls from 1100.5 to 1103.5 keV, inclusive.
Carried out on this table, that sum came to 16.9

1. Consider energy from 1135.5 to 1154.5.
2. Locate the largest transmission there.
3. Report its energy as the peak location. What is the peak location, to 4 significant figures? 1137 keV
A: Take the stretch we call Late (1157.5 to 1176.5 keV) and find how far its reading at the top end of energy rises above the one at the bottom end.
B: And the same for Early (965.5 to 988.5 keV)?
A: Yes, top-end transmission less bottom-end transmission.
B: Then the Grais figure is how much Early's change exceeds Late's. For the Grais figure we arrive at -5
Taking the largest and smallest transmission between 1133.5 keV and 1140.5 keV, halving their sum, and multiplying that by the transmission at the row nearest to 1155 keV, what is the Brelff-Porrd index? 266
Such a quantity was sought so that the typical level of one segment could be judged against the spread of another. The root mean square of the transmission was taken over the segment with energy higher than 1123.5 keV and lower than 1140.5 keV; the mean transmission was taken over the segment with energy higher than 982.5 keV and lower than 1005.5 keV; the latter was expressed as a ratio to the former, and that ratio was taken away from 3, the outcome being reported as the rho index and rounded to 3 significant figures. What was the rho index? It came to 2.18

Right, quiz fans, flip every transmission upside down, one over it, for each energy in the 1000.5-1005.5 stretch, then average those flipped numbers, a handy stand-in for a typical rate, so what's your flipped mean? 0.0578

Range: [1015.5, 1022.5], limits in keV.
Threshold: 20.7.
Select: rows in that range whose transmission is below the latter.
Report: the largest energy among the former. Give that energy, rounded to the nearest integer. 1022 keV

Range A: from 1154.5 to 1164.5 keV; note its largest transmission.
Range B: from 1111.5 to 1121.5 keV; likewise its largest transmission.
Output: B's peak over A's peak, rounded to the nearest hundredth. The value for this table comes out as 1.76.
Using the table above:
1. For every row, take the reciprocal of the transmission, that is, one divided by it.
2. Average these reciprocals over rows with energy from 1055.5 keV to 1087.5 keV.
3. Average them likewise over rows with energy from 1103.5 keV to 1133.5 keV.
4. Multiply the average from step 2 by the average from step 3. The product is 0.0021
